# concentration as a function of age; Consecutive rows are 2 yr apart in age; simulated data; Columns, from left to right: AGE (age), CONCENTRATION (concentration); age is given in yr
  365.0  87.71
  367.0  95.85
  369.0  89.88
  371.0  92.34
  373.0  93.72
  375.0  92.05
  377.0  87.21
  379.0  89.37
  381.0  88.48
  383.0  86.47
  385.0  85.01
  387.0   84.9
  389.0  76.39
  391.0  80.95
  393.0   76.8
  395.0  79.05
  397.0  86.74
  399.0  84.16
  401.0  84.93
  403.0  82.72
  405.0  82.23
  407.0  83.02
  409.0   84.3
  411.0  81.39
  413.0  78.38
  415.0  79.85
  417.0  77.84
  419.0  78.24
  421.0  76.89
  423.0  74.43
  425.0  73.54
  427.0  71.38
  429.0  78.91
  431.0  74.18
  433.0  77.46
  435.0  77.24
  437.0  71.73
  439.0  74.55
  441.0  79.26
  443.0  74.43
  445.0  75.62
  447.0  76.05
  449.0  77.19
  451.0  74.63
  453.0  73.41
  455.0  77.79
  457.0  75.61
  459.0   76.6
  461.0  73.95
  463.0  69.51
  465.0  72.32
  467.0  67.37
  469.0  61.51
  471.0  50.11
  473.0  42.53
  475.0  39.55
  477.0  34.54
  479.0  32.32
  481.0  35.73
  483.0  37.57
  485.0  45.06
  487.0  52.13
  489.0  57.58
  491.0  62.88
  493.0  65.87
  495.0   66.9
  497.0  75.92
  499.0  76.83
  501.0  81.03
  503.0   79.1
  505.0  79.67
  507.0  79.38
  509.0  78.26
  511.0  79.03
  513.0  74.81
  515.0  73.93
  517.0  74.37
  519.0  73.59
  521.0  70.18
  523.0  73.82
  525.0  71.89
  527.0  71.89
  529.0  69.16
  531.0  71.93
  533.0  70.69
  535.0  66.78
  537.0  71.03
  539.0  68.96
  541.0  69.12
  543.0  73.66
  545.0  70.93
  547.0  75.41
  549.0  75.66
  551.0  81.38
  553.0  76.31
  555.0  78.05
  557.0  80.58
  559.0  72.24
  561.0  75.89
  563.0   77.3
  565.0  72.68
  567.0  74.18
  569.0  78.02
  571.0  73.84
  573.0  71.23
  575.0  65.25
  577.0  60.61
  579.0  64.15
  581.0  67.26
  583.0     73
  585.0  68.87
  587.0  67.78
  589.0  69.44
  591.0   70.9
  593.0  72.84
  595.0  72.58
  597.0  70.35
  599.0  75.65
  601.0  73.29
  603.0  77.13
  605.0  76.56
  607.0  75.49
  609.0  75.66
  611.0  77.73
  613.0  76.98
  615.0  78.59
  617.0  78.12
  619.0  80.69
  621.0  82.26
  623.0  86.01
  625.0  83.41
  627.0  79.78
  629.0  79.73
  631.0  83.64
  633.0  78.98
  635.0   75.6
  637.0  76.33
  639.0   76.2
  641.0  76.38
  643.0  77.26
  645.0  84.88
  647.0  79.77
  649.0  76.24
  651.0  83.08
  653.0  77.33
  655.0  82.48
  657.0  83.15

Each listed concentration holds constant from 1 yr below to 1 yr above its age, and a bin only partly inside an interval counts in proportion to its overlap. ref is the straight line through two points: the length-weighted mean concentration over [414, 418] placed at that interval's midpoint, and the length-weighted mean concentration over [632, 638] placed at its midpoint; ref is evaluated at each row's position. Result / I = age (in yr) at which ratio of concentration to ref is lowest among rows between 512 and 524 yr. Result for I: 521.0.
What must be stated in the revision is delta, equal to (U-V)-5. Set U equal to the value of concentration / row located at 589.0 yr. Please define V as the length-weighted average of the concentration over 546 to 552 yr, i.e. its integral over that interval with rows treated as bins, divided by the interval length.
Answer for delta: -13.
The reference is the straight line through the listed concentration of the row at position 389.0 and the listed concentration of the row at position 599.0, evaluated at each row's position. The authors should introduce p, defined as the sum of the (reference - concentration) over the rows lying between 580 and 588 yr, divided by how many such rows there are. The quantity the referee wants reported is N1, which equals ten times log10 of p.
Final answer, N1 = 8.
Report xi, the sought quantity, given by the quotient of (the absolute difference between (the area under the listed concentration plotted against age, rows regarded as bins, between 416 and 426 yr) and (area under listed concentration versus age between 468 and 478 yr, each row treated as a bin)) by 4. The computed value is 76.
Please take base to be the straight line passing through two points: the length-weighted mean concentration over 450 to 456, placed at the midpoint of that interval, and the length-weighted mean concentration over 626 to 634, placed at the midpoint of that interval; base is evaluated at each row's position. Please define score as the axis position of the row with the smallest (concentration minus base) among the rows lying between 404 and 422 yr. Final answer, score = 421.0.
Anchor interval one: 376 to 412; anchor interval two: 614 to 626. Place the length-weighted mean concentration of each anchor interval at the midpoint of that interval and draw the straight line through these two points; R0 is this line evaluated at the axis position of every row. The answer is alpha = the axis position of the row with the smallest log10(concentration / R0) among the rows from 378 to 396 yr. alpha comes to 389.0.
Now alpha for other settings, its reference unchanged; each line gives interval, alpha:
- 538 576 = 575.0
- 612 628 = 613.0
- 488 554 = 489.0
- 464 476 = 475.0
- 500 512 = 509.0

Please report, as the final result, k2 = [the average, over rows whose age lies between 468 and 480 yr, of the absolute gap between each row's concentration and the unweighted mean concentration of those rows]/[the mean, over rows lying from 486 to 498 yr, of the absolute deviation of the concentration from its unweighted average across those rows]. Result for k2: 1.4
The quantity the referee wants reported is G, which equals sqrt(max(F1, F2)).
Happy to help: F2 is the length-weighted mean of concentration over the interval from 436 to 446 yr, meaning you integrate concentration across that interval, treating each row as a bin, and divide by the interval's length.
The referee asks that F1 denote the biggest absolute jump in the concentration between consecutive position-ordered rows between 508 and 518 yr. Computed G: 8.67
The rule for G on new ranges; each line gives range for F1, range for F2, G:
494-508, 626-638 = 8.89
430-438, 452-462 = 8.69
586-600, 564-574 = 8.60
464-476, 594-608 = 8.63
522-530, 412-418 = 8.87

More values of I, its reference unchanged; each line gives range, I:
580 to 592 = 581.0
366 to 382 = 377.0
